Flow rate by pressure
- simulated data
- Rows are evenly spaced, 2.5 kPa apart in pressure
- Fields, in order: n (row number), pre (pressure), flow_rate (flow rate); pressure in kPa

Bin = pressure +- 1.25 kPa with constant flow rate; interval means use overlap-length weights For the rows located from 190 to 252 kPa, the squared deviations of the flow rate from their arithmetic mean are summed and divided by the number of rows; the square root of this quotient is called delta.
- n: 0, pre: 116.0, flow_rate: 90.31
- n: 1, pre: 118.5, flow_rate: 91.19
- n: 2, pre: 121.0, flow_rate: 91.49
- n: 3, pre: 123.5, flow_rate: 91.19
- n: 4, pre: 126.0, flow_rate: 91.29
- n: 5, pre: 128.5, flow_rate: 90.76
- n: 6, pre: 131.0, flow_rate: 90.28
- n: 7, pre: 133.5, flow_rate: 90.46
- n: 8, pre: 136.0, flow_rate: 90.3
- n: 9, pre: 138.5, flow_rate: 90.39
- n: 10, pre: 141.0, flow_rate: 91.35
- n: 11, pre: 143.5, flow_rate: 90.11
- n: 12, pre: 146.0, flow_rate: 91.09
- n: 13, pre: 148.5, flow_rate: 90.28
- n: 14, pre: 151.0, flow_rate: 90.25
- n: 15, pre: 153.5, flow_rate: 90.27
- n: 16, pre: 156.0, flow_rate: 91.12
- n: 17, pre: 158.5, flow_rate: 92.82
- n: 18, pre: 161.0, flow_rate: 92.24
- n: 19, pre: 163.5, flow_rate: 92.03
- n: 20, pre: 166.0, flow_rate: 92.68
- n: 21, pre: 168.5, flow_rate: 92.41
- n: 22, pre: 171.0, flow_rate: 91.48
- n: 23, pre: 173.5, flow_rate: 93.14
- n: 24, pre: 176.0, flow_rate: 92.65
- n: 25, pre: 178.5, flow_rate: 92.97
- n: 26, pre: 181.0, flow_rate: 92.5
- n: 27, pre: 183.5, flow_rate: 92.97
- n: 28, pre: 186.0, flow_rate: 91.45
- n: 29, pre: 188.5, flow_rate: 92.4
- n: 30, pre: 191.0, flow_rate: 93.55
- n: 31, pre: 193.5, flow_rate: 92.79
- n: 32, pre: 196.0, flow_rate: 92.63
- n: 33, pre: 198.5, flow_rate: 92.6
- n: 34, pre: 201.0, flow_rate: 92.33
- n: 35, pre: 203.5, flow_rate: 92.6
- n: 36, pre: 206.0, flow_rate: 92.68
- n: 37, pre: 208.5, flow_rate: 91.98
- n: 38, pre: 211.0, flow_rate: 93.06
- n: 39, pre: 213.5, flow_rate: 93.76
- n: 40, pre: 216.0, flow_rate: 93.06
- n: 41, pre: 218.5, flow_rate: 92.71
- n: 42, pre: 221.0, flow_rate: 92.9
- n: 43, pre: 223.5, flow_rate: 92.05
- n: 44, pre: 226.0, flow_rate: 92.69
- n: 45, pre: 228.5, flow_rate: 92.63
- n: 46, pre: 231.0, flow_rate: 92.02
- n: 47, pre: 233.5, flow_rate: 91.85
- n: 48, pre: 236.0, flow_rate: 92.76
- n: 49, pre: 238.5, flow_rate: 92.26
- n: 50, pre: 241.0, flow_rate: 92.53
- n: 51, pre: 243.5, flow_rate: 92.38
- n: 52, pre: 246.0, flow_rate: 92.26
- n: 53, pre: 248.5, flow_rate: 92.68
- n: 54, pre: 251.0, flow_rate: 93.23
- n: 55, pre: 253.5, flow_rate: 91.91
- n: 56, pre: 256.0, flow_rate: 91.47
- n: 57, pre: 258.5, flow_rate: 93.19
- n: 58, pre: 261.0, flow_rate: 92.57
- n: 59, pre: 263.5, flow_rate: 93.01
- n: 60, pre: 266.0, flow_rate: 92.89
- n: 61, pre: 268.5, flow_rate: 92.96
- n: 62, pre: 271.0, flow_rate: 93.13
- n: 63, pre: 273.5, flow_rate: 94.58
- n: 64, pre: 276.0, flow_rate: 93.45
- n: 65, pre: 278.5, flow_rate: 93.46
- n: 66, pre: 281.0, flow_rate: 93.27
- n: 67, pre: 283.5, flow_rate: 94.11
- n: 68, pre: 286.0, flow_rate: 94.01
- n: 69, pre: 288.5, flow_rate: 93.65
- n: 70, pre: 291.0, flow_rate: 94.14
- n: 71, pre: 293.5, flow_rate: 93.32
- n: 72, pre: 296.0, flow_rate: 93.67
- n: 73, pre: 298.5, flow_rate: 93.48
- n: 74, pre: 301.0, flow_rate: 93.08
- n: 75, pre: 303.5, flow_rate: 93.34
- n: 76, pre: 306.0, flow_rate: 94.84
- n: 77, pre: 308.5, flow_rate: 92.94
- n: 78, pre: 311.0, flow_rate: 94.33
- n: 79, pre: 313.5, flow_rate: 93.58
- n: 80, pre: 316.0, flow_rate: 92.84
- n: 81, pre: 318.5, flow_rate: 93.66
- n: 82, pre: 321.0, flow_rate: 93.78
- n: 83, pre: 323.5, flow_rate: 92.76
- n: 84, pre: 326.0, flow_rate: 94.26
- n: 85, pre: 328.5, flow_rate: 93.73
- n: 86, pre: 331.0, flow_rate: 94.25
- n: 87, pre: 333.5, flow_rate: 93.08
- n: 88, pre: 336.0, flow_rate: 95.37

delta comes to 0.45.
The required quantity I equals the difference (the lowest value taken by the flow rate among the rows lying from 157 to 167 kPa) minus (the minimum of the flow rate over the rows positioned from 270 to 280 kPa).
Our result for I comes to -1.1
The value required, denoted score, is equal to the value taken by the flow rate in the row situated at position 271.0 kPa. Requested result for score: 93.13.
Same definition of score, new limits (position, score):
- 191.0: 93.55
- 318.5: 93.66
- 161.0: 92.24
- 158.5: 92.82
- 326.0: 94.26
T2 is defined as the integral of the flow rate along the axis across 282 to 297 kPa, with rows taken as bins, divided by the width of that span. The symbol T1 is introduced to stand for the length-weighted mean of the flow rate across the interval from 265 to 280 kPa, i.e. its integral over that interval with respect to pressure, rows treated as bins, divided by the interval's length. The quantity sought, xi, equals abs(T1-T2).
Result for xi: 0.4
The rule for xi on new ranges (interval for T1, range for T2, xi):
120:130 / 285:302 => 2.5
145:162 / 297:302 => 2.2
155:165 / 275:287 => 1.6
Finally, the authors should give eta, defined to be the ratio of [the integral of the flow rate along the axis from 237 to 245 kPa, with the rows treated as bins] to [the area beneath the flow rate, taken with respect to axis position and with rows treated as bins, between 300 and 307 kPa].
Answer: 1.13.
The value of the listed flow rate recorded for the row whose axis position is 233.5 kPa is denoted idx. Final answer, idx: 91.85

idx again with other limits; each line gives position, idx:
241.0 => 92.53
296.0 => 93.67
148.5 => 90.28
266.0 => 92.89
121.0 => 91.49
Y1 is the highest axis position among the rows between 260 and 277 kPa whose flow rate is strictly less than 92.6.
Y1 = 261.0 kPa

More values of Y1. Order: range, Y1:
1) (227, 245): 243.5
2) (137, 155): 153.5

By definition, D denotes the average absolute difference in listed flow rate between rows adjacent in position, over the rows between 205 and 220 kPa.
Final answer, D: 0.7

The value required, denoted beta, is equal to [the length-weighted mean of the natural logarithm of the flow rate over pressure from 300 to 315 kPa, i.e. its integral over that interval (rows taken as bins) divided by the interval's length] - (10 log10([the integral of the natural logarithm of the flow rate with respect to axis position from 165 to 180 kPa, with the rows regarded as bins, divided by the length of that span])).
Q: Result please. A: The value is -2.02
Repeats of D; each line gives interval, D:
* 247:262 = 0.9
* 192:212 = 0.4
